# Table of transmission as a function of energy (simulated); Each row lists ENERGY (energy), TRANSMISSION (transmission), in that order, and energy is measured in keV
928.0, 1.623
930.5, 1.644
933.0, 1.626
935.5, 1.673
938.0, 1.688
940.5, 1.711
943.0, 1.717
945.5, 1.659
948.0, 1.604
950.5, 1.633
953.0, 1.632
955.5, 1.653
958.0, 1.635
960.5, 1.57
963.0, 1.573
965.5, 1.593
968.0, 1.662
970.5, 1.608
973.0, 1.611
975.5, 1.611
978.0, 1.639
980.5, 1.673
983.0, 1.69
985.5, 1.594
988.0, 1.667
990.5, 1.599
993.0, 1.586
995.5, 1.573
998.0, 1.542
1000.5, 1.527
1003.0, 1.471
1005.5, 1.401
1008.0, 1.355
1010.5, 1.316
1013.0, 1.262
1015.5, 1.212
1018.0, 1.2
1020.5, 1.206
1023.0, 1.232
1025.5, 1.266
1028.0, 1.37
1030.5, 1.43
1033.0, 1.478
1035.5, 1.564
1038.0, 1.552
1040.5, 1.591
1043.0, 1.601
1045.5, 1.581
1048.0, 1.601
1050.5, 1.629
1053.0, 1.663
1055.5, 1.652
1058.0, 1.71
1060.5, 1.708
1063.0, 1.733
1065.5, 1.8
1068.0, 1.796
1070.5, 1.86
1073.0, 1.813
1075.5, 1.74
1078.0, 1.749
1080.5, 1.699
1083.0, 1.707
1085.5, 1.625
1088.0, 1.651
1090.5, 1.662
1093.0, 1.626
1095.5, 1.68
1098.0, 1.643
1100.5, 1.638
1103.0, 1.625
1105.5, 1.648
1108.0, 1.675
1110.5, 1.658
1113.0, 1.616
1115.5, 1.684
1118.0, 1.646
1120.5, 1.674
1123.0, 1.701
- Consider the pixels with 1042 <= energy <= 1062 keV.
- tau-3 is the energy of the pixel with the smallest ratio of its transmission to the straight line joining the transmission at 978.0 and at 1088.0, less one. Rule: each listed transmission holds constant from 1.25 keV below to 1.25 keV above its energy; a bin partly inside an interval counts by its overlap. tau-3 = 1045.5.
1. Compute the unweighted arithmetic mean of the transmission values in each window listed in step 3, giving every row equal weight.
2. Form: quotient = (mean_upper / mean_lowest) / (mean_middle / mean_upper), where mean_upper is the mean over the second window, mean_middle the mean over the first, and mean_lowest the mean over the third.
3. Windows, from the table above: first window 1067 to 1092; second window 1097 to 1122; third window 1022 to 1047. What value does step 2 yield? 1.07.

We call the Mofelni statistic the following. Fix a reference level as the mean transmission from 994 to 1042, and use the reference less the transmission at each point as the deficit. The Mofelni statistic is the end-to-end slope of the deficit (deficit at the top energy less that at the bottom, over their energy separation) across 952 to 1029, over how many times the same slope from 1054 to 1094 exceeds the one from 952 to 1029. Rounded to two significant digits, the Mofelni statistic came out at 0.018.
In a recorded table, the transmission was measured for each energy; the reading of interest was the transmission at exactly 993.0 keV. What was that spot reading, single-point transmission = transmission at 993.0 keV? 1.586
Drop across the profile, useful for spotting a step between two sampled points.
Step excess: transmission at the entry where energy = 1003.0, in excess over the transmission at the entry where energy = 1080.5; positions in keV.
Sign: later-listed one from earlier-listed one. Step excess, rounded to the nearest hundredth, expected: -0.23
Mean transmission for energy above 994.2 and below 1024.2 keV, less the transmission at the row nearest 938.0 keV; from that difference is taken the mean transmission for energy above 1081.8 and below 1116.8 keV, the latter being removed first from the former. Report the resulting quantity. -1.98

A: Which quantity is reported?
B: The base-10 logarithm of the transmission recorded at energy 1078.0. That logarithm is 0.243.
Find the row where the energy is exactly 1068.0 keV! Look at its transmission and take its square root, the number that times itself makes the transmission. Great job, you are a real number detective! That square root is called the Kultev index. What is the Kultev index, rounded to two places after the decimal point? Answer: 1.34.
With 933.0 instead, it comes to 1.28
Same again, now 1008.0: 1.16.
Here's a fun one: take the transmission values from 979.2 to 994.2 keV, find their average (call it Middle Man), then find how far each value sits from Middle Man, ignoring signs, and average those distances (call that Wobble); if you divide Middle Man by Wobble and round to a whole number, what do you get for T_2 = 39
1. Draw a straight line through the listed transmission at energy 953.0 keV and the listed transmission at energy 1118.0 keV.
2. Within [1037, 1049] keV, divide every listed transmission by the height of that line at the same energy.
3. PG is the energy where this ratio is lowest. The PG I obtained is 1038.0 keV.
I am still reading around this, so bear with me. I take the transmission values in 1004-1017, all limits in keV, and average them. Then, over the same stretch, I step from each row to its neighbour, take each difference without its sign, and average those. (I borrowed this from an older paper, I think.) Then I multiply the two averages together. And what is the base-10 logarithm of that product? -1.21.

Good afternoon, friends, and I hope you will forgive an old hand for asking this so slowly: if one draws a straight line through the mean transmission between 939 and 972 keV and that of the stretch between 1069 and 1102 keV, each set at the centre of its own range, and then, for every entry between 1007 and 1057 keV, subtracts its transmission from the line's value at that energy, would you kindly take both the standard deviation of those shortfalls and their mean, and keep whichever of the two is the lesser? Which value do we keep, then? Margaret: 0.16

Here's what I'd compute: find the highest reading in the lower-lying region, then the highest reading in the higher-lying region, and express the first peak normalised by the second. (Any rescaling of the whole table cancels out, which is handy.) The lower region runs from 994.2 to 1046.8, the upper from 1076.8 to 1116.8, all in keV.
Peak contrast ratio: 0.915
